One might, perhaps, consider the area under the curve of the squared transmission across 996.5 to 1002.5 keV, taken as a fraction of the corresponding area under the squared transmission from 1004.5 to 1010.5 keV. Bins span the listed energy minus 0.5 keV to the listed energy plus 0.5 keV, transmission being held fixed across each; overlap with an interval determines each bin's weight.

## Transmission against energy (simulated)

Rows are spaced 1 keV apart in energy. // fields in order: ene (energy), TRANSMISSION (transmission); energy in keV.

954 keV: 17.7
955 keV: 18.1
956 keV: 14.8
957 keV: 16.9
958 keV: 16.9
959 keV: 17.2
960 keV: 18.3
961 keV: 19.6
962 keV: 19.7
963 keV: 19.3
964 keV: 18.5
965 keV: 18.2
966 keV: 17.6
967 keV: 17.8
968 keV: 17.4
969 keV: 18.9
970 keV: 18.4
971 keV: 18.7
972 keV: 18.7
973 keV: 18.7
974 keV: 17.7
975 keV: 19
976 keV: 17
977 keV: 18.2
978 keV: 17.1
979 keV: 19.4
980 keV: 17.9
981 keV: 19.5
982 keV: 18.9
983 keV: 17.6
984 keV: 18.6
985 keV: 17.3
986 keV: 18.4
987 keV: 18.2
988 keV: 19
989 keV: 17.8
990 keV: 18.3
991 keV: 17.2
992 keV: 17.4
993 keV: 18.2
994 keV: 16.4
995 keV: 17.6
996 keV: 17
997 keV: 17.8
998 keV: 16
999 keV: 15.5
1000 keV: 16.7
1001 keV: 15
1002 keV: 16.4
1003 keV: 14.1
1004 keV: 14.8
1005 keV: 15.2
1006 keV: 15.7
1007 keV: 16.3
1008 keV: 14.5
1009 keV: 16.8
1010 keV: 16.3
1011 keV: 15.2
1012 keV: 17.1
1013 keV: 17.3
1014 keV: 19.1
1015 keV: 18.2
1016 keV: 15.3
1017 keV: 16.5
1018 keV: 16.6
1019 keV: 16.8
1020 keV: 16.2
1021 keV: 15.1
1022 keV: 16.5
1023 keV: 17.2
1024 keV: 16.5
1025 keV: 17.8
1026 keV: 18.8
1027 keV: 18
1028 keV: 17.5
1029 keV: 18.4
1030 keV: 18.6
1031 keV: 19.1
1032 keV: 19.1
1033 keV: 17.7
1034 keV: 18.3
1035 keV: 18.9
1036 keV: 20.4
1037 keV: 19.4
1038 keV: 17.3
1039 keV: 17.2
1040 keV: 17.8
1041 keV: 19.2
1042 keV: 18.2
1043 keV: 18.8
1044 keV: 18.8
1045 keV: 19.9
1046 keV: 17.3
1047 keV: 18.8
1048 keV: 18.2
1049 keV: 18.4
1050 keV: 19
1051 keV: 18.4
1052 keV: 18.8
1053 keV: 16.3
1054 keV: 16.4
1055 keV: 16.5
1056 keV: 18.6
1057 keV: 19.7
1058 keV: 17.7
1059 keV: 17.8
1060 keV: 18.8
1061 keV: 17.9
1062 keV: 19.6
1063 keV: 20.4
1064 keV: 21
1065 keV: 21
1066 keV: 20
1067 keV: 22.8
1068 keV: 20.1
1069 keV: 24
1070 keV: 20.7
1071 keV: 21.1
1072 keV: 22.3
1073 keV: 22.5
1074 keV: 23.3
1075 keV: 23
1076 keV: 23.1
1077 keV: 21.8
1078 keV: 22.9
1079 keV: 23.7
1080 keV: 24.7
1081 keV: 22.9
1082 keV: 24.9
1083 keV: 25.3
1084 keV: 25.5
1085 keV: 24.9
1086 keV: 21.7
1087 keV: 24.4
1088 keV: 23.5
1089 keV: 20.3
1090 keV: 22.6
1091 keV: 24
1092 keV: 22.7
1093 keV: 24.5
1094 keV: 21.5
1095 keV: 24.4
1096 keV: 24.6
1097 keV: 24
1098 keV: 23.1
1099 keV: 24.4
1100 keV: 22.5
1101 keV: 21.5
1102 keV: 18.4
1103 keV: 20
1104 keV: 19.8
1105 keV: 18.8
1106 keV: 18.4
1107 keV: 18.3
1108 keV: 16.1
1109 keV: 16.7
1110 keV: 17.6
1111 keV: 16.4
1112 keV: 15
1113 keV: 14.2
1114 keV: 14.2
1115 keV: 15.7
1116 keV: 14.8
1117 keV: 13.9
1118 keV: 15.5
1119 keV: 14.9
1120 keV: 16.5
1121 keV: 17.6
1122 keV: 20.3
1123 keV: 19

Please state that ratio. 1.06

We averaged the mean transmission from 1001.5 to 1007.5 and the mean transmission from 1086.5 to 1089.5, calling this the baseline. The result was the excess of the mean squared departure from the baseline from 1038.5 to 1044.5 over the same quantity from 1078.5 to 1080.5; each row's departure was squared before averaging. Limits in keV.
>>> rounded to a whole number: -26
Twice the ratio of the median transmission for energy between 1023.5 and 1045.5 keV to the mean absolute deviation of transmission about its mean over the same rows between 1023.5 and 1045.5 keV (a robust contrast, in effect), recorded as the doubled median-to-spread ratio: 50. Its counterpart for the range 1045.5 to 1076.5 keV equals 22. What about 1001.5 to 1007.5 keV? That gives 43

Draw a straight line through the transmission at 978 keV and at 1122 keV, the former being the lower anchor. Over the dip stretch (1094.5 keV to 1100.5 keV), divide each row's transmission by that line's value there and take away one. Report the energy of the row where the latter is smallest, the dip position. 1100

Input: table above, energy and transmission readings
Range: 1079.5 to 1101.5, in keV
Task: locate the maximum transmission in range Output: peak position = 1084 keV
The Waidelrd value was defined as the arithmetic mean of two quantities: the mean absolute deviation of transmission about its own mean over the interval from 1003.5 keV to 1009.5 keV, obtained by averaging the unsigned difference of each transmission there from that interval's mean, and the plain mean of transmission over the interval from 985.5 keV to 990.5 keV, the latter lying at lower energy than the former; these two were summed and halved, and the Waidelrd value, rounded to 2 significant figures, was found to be 9.5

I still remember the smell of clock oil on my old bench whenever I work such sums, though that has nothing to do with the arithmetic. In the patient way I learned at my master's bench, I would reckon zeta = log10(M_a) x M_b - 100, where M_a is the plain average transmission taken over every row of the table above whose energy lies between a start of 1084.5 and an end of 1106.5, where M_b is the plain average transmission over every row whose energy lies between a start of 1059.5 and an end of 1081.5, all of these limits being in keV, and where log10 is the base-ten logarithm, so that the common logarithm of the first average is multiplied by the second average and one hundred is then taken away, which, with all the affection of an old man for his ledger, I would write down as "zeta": -71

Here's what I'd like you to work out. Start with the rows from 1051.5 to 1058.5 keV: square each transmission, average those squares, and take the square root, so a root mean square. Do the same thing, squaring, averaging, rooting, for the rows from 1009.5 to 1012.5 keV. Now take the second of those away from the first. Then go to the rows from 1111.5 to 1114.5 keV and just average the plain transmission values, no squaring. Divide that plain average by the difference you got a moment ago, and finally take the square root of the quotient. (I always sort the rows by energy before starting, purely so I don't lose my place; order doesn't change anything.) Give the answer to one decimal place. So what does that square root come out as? 3.1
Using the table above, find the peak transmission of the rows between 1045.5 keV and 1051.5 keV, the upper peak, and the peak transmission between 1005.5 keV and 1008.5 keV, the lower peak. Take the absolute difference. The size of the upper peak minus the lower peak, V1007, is 2.7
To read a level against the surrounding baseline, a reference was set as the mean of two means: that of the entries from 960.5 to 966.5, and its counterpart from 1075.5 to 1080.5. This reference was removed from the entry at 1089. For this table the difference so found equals -0.7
